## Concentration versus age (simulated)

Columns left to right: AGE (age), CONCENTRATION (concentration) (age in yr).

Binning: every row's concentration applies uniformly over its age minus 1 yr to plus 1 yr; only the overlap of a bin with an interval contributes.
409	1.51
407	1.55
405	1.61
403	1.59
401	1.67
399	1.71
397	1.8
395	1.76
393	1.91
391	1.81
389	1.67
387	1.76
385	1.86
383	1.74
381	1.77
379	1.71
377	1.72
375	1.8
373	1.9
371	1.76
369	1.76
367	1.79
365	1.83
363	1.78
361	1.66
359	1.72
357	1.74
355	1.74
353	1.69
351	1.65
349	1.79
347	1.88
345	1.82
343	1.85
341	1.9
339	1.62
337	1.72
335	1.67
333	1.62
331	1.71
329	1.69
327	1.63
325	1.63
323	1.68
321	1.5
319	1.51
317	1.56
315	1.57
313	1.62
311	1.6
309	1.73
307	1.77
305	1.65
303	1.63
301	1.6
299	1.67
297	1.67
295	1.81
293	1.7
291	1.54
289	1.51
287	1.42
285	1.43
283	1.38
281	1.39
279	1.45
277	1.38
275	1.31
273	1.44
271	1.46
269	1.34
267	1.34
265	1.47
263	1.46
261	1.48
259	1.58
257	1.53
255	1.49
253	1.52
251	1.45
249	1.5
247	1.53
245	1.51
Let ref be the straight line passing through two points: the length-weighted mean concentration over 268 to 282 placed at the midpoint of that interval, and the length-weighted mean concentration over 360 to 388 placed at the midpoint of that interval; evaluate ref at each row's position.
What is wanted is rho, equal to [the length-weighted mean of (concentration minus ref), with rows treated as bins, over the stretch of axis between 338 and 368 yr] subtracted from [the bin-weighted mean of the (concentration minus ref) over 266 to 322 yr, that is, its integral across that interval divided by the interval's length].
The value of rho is 0.00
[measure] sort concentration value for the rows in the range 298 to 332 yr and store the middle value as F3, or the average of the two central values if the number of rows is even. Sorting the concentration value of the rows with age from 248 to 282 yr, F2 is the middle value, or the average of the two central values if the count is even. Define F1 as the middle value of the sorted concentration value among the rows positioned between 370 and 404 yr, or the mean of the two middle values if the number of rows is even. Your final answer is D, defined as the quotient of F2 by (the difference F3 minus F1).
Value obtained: -11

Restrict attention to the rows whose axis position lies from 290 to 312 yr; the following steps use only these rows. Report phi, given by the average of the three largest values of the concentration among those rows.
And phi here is 1.77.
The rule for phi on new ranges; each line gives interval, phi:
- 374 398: 1.86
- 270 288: 1.45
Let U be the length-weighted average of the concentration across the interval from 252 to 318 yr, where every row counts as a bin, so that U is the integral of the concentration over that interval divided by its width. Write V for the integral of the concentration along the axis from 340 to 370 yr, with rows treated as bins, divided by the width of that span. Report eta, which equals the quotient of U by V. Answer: 0.9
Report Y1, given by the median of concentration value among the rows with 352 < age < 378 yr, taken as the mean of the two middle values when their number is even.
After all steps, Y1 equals 1.76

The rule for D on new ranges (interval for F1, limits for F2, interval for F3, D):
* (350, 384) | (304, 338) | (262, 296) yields -5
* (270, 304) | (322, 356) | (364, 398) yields 5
